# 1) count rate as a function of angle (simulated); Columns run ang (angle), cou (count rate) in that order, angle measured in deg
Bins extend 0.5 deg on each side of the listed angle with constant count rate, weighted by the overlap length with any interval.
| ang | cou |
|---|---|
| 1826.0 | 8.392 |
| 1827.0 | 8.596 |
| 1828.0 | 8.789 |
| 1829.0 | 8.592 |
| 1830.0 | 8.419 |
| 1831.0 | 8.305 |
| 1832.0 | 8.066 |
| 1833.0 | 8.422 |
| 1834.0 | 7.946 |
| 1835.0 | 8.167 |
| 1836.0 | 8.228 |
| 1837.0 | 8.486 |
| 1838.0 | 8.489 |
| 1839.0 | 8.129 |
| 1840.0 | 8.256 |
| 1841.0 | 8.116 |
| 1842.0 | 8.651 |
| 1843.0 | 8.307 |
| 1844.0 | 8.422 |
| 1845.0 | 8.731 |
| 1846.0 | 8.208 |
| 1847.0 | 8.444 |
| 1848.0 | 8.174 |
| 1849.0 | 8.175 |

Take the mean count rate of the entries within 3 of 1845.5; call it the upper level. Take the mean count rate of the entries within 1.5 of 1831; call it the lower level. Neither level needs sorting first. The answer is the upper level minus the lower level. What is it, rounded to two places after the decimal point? 0.12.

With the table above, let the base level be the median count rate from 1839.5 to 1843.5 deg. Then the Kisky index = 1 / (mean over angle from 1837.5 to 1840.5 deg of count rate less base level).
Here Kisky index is 102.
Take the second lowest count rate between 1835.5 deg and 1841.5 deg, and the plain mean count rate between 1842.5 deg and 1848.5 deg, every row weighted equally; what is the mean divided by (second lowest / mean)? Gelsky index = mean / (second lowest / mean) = 8.64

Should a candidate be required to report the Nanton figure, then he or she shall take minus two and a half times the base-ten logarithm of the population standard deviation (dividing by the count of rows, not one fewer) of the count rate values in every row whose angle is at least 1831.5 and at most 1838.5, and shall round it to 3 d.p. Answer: 1.756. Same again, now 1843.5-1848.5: 1.748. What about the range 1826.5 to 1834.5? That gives 1.450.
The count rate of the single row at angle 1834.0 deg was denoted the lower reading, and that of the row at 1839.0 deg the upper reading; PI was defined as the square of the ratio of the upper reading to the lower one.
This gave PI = 1.05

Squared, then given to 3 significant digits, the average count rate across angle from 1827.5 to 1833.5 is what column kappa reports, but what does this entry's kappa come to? 71.1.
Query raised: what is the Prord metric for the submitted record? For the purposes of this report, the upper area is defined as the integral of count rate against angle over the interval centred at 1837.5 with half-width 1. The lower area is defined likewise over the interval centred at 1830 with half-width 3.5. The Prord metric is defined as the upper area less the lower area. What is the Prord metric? -42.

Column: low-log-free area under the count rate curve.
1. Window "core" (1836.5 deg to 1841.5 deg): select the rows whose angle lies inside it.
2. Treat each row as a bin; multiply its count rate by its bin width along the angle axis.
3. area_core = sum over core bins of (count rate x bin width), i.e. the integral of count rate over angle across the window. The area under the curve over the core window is 41.5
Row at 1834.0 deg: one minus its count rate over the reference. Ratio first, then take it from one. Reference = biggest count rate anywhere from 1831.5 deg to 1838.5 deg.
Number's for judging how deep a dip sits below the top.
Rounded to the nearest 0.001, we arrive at 0.064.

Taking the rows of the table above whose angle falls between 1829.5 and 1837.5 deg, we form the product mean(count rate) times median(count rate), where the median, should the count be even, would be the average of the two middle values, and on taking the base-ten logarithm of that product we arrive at 1.83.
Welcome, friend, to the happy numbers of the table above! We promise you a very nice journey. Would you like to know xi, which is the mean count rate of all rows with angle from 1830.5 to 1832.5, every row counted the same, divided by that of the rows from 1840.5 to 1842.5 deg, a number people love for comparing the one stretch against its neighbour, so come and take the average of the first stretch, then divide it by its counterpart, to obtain 0.98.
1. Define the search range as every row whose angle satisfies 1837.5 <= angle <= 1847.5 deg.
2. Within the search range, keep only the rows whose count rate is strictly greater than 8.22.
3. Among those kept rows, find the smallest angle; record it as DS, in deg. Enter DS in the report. 1838.0 deg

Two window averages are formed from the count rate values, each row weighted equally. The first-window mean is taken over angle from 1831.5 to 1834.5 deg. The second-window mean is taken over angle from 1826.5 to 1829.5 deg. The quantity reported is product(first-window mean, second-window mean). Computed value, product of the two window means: 70.5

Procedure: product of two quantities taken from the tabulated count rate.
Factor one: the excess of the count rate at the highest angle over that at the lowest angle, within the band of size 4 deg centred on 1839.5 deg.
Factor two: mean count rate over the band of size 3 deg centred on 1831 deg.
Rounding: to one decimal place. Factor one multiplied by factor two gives -3.1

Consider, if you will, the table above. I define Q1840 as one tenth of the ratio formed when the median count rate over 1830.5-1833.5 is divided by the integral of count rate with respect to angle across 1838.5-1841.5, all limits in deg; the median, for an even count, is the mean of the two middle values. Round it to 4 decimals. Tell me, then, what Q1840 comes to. 0.0339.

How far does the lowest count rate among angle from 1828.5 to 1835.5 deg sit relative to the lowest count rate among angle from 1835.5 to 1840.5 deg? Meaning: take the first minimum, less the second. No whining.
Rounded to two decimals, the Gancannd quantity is -0.18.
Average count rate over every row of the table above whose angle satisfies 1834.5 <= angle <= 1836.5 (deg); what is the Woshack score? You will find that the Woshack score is 8.20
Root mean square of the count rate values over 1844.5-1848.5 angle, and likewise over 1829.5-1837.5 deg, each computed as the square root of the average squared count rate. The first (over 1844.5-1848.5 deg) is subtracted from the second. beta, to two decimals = -0.14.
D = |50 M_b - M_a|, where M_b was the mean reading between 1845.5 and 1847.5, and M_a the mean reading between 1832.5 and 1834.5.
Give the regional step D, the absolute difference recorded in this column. 408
